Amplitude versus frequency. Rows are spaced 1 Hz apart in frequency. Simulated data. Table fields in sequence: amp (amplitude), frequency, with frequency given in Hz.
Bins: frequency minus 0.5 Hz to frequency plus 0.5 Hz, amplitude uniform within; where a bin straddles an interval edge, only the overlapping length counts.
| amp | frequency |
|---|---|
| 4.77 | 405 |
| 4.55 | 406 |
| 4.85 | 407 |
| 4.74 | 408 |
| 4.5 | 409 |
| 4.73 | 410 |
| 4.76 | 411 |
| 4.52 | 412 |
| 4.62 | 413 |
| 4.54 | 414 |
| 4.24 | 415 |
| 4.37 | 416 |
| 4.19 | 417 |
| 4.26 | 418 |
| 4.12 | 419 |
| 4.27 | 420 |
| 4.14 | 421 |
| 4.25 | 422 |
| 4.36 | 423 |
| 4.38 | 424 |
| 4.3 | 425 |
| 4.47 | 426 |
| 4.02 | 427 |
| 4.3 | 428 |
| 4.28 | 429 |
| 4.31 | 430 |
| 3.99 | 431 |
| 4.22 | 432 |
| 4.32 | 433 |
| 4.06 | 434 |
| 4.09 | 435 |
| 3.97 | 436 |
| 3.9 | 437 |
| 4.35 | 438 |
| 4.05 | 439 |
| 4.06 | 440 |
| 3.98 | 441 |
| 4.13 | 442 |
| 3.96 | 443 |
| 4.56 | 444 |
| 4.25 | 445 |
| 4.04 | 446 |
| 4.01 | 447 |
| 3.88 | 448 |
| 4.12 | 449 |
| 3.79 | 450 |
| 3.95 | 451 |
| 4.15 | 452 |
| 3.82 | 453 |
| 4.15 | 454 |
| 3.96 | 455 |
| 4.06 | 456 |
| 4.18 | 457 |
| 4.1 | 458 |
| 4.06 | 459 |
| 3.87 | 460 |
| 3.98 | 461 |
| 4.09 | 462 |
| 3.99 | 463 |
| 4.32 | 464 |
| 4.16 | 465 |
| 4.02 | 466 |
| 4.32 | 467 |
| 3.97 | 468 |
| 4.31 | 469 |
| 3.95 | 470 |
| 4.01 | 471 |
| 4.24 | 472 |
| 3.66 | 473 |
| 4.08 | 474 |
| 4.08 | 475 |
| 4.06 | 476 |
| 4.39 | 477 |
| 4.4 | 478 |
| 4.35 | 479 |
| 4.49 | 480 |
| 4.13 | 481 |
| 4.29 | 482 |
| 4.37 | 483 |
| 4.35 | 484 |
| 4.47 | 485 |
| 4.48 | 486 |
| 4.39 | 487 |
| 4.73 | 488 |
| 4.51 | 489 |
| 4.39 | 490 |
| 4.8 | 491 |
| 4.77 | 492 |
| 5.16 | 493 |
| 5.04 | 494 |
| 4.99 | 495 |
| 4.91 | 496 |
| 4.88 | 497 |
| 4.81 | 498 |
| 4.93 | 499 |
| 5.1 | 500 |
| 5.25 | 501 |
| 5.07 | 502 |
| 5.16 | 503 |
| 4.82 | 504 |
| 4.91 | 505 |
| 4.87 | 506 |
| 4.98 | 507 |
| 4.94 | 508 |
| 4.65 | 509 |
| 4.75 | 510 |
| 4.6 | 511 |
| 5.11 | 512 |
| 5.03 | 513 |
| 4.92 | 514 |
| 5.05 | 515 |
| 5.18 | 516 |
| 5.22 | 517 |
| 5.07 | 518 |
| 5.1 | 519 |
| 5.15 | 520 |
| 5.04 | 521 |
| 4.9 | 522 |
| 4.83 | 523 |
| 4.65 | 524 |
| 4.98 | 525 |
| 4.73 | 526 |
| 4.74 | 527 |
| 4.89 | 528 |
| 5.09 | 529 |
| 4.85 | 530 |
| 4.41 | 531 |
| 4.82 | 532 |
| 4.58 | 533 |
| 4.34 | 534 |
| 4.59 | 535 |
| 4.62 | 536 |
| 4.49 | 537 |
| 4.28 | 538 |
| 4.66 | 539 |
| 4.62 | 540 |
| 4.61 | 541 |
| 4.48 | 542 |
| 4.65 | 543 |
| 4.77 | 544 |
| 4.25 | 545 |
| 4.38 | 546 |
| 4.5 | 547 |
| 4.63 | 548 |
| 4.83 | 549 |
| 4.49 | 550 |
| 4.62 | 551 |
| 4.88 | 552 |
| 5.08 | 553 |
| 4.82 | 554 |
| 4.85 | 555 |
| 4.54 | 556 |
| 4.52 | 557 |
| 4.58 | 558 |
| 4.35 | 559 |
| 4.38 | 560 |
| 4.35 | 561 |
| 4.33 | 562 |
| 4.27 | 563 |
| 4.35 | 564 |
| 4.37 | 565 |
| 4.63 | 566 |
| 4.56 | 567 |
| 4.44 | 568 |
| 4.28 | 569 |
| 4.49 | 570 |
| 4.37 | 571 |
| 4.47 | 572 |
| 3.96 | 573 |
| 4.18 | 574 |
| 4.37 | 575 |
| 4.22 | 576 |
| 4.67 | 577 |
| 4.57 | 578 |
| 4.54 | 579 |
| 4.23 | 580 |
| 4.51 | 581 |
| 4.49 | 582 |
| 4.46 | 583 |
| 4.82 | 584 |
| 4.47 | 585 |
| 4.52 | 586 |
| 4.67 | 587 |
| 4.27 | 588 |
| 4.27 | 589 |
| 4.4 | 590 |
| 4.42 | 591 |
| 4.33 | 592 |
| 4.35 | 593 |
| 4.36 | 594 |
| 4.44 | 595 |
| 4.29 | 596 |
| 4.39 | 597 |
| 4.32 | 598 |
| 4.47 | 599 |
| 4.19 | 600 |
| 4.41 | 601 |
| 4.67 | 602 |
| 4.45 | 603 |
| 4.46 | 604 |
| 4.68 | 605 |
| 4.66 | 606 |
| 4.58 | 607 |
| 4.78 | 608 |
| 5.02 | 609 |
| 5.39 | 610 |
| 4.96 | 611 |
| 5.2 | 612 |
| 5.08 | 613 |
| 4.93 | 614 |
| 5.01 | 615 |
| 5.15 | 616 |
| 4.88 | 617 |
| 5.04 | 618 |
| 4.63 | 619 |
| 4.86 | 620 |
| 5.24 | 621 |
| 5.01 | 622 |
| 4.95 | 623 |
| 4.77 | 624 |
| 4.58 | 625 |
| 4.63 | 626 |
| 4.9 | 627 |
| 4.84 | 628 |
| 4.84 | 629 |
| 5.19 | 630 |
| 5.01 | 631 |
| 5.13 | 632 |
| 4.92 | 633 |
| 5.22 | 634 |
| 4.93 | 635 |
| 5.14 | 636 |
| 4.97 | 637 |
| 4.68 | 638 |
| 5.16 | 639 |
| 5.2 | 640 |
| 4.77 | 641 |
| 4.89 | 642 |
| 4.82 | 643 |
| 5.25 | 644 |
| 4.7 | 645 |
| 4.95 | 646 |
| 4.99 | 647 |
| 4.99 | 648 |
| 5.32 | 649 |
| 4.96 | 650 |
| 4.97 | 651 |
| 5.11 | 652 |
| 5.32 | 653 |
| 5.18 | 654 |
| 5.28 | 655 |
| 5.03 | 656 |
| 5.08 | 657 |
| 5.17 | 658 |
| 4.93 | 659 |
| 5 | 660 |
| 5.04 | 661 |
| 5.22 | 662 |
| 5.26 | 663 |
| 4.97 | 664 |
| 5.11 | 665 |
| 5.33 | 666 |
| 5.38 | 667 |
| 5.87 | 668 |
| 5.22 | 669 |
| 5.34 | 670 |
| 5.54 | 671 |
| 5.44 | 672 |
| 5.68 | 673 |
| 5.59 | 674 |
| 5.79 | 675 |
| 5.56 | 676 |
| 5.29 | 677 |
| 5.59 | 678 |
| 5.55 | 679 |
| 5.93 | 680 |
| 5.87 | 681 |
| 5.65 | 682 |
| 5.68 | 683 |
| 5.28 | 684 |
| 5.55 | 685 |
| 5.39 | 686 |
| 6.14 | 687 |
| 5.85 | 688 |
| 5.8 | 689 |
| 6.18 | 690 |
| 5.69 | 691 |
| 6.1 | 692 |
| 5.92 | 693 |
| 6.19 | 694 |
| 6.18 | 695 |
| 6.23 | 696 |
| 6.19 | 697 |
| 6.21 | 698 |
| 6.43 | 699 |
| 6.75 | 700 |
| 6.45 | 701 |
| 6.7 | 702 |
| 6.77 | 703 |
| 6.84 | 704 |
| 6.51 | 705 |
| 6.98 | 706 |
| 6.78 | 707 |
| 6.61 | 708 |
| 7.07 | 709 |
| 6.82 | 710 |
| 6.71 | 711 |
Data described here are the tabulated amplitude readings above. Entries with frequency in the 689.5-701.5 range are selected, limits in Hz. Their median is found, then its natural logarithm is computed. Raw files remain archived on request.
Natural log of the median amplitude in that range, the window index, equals 1.82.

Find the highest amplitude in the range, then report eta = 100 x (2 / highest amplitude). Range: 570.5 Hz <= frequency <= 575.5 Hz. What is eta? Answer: 44.7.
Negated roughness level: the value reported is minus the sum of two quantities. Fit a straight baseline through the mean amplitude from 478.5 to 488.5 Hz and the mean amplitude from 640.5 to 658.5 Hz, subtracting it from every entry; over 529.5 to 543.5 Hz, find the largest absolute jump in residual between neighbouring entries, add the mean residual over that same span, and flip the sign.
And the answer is -0.41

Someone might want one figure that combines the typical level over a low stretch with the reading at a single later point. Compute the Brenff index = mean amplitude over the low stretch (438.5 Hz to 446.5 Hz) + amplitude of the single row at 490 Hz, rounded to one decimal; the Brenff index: 8.5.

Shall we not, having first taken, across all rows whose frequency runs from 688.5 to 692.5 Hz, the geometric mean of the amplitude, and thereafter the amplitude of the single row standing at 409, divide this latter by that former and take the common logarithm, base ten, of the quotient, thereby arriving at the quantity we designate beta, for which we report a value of -0.12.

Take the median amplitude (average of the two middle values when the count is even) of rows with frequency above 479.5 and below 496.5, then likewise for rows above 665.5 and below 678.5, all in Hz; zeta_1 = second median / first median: 1.23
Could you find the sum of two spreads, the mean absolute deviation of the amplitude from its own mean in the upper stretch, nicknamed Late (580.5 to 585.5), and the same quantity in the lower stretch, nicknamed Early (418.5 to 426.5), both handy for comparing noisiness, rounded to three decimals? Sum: 0.199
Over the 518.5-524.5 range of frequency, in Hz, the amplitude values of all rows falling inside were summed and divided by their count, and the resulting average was 4.9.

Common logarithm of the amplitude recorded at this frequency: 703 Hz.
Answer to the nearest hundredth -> 0.83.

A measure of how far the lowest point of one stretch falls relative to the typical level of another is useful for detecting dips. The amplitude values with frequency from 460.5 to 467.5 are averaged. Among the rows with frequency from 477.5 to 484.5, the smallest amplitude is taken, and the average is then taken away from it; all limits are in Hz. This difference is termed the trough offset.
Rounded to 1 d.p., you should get 0.0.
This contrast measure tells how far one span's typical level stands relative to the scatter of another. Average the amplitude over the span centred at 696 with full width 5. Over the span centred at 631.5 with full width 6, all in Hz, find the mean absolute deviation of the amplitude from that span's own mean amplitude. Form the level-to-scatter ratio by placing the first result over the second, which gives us 48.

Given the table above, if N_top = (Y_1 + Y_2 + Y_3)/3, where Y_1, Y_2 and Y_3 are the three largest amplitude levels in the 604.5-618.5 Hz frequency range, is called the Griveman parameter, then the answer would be 5.2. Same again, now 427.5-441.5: 4.3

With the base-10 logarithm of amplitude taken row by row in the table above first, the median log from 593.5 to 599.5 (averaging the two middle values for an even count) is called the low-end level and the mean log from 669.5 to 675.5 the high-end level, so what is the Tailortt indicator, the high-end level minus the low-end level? 0.10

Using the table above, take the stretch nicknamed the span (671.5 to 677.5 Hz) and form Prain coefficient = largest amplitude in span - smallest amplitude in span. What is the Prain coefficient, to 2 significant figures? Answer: 0.50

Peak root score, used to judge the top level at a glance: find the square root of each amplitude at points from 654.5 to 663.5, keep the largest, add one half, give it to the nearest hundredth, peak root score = 2.80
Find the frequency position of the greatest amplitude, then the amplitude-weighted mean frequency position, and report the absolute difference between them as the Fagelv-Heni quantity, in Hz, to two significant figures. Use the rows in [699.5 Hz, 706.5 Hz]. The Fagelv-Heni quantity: 3.0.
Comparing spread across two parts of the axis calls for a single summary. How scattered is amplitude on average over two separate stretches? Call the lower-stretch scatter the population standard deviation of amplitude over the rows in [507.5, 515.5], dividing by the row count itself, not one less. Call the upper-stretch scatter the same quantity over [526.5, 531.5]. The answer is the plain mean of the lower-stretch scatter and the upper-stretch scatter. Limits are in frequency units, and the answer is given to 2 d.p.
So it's 0.20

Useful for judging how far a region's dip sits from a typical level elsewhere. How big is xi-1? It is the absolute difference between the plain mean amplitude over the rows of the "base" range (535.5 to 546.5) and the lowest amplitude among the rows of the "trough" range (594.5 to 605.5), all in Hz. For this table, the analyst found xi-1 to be 0.34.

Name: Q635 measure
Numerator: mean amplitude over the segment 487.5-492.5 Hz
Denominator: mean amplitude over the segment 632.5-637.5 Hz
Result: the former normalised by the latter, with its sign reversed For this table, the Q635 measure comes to -0.92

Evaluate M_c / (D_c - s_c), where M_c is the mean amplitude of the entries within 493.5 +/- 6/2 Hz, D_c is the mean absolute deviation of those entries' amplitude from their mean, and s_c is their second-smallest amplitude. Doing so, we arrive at -1.06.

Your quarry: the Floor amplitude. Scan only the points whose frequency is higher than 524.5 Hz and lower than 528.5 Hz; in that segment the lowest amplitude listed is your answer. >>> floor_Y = 4.73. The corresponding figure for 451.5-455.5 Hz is 3.82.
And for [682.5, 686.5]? 5.28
